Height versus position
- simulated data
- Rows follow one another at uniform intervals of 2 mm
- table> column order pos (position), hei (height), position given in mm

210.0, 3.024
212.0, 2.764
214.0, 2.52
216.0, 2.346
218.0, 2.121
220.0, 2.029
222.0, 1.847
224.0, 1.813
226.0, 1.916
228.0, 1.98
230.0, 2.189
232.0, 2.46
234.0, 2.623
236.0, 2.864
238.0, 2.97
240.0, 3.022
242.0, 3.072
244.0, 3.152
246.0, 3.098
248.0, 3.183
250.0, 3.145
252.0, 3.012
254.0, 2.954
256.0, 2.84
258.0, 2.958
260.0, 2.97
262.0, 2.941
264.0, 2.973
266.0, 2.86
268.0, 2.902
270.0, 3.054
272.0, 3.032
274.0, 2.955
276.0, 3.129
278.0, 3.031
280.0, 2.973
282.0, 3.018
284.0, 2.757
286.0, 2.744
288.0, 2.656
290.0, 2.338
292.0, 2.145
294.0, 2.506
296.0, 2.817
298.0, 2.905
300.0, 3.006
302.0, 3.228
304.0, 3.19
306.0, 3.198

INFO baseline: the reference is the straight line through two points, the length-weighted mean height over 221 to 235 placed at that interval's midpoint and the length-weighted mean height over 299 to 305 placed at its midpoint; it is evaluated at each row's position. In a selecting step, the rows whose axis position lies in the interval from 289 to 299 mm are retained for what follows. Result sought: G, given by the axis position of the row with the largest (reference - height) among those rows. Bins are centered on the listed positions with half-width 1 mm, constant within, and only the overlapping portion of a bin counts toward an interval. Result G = 292.0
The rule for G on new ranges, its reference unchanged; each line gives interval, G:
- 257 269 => 266.0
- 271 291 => 290.0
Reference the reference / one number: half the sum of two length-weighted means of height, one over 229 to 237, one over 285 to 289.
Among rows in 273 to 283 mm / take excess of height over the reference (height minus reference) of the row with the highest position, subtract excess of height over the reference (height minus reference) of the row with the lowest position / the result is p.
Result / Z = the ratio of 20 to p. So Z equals 317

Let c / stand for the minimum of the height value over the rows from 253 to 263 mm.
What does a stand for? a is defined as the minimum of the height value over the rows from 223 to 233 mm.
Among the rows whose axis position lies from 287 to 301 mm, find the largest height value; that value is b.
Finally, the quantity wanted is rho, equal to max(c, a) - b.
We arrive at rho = -0.2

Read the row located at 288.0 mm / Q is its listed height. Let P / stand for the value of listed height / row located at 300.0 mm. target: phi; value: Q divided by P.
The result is 0.88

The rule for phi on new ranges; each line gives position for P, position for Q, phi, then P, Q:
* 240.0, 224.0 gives 0.60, 3.022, 1.813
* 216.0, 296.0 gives 1.20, 2.346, 2.817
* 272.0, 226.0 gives 0.63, 3.032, 1.916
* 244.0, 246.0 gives 0.98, 3.152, 3.098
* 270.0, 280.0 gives 0.97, 3.054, 2.973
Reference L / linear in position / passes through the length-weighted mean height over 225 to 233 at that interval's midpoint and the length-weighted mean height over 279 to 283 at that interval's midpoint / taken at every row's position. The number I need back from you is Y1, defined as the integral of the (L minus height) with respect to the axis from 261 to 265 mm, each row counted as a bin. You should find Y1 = -1.0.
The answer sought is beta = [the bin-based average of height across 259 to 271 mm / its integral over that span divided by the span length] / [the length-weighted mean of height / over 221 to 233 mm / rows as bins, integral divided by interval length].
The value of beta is 1.45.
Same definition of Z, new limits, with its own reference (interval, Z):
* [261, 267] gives -247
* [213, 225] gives -28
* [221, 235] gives 26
